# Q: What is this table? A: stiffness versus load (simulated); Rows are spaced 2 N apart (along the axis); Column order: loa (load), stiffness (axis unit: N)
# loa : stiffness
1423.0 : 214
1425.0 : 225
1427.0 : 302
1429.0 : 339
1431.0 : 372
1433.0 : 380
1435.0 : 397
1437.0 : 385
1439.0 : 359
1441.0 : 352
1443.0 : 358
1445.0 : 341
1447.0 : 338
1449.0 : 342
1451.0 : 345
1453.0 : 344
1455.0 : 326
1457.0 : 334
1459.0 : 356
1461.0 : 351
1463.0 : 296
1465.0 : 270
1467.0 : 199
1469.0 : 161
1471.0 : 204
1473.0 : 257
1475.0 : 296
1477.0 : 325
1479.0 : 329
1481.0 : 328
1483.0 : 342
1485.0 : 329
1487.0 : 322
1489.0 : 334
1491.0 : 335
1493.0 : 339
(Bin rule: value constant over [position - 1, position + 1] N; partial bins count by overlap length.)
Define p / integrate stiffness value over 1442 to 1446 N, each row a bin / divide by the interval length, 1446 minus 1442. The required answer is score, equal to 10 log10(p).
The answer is 25.4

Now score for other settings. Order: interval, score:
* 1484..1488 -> 25.1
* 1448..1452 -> 25.4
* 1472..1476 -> 24.4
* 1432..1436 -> 25.9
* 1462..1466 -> 24.5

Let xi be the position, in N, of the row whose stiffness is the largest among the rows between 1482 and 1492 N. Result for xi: 1483.0 N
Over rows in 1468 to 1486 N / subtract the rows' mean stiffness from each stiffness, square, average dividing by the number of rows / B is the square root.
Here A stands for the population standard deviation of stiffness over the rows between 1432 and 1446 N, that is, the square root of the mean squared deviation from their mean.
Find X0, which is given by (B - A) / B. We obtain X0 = 0.7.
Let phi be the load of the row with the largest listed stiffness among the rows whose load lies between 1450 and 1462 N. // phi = 1459.0 N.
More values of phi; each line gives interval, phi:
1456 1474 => 1459.0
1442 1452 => 1443.0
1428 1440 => 1435.0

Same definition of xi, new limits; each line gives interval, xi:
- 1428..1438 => 1435.0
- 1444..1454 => 1451.0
